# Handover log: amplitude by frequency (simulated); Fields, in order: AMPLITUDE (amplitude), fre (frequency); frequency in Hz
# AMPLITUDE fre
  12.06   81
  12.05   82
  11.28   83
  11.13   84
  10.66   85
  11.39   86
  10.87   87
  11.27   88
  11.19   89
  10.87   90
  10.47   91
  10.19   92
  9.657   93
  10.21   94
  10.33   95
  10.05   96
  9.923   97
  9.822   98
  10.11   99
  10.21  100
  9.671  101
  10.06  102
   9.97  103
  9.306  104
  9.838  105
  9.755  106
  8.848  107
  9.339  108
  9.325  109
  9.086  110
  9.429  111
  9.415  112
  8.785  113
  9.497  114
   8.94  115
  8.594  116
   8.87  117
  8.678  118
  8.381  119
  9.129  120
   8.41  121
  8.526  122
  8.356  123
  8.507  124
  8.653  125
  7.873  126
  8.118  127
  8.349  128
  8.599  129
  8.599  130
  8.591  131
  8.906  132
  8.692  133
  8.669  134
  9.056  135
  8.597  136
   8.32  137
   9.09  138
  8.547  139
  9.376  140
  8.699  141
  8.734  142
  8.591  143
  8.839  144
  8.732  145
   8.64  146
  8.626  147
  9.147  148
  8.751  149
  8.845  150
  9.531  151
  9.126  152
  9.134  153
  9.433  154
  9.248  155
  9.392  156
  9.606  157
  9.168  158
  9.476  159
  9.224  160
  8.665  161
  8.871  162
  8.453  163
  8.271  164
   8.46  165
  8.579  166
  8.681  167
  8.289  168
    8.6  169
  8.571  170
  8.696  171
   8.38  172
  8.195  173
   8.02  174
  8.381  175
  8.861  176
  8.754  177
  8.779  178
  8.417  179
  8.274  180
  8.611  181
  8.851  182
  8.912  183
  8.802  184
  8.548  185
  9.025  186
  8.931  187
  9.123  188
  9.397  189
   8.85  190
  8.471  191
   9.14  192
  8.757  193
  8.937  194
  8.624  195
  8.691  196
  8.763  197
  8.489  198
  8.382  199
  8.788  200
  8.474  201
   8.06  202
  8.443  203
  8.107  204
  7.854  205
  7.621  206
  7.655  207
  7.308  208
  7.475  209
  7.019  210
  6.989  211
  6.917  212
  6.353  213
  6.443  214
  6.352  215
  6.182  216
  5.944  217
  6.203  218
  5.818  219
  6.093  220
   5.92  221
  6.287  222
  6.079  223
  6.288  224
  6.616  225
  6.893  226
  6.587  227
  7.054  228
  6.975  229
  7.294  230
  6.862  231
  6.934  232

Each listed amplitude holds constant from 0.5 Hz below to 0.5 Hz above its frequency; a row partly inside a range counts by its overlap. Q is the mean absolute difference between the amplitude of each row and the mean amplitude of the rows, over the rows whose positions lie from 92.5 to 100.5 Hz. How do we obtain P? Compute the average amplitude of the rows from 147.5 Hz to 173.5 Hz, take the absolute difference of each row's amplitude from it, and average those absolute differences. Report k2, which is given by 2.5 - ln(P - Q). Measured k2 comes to 4.1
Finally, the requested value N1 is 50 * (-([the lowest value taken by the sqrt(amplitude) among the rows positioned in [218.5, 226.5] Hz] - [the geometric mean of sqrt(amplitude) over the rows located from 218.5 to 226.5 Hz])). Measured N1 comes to 4.3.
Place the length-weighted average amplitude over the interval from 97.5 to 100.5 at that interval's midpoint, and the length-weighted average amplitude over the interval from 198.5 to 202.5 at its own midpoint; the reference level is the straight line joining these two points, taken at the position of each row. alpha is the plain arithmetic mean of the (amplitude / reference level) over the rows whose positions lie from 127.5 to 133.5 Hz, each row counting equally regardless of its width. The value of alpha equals 0.90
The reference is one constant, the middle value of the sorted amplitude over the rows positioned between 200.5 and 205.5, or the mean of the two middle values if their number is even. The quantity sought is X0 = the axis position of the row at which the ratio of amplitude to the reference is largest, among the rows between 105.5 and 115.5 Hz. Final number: 106 Hz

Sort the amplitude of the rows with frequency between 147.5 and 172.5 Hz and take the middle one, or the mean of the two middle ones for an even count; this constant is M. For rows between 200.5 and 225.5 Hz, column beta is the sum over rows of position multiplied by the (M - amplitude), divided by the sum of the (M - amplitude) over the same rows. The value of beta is 215.8 Hz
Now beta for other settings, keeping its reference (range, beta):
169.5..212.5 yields 200.7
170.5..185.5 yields 176.2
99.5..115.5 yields 105.3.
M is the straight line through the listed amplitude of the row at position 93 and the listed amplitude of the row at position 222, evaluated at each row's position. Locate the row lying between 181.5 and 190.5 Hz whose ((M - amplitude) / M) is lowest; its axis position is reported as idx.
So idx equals 189 Hz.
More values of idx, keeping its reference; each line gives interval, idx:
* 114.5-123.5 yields 120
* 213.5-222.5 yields 222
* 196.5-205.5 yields 200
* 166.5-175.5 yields 171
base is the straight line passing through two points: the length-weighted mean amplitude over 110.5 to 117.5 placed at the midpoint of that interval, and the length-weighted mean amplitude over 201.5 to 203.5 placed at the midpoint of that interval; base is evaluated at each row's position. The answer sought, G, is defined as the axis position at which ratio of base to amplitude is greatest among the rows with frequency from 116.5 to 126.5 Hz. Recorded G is 126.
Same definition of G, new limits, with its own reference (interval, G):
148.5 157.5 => 149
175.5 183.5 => 180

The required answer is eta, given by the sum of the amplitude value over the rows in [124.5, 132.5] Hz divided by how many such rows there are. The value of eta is 8.5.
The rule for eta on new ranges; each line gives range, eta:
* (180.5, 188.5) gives 8.9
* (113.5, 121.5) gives 8.8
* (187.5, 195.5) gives 8.9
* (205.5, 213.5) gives 7.2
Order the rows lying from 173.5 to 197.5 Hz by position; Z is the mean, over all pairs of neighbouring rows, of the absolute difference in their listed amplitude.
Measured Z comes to 0.27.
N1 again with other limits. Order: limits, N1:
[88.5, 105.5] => 6.4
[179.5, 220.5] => 19.6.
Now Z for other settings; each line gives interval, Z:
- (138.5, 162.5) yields 0.30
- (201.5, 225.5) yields 0.25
